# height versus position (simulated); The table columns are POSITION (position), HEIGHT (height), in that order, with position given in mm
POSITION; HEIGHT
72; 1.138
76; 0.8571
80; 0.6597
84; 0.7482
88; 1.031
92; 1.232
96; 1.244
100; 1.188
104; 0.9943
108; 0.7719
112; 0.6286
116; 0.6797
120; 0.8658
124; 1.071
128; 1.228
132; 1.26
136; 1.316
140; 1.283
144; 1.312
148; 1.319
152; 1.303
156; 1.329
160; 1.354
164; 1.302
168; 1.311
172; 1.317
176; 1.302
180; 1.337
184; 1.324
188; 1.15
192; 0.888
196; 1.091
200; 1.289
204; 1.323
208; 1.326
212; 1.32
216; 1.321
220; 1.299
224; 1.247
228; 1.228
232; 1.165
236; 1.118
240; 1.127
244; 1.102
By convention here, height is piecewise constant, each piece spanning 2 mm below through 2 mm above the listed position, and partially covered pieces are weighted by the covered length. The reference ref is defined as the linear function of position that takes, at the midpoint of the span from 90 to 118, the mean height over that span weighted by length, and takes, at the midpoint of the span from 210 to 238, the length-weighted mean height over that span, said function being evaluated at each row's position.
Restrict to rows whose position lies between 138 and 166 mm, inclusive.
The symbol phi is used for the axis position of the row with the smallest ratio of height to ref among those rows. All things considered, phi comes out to 164 mm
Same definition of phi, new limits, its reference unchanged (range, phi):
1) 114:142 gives 116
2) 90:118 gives 112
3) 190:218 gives 192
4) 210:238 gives 236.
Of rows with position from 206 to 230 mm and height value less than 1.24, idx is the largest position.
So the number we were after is 228 mm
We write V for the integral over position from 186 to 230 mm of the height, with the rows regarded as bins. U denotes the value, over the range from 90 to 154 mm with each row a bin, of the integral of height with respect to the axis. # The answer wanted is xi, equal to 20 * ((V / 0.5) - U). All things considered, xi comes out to 741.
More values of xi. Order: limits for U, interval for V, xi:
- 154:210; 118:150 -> 133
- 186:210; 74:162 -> 3223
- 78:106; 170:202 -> 984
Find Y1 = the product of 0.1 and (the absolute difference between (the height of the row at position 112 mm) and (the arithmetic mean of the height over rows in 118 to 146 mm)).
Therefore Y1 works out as 0.056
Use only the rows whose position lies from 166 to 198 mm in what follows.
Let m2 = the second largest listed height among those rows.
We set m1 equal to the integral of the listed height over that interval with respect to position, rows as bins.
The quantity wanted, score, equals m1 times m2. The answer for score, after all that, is 51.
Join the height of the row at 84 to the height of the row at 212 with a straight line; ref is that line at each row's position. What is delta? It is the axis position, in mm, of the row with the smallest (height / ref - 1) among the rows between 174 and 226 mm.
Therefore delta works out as 192 mm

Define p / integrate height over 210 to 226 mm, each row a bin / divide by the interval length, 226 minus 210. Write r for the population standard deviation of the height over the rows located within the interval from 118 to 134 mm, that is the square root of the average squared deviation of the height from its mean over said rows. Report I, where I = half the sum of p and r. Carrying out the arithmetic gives 0.73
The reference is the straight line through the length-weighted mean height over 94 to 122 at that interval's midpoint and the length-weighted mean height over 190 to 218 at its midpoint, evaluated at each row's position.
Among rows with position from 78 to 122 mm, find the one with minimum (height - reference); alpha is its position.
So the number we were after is 112 mm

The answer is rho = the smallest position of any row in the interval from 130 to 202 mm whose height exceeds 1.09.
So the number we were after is 132 mm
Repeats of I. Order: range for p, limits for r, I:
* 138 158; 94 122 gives 0.77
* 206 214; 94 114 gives 0.78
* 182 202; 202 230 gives 0.59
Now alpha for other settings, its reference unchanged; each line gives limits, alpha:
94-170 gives 112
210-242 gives 240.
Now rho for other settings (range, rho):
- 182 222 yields 184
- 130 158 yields 132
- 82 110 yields 92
